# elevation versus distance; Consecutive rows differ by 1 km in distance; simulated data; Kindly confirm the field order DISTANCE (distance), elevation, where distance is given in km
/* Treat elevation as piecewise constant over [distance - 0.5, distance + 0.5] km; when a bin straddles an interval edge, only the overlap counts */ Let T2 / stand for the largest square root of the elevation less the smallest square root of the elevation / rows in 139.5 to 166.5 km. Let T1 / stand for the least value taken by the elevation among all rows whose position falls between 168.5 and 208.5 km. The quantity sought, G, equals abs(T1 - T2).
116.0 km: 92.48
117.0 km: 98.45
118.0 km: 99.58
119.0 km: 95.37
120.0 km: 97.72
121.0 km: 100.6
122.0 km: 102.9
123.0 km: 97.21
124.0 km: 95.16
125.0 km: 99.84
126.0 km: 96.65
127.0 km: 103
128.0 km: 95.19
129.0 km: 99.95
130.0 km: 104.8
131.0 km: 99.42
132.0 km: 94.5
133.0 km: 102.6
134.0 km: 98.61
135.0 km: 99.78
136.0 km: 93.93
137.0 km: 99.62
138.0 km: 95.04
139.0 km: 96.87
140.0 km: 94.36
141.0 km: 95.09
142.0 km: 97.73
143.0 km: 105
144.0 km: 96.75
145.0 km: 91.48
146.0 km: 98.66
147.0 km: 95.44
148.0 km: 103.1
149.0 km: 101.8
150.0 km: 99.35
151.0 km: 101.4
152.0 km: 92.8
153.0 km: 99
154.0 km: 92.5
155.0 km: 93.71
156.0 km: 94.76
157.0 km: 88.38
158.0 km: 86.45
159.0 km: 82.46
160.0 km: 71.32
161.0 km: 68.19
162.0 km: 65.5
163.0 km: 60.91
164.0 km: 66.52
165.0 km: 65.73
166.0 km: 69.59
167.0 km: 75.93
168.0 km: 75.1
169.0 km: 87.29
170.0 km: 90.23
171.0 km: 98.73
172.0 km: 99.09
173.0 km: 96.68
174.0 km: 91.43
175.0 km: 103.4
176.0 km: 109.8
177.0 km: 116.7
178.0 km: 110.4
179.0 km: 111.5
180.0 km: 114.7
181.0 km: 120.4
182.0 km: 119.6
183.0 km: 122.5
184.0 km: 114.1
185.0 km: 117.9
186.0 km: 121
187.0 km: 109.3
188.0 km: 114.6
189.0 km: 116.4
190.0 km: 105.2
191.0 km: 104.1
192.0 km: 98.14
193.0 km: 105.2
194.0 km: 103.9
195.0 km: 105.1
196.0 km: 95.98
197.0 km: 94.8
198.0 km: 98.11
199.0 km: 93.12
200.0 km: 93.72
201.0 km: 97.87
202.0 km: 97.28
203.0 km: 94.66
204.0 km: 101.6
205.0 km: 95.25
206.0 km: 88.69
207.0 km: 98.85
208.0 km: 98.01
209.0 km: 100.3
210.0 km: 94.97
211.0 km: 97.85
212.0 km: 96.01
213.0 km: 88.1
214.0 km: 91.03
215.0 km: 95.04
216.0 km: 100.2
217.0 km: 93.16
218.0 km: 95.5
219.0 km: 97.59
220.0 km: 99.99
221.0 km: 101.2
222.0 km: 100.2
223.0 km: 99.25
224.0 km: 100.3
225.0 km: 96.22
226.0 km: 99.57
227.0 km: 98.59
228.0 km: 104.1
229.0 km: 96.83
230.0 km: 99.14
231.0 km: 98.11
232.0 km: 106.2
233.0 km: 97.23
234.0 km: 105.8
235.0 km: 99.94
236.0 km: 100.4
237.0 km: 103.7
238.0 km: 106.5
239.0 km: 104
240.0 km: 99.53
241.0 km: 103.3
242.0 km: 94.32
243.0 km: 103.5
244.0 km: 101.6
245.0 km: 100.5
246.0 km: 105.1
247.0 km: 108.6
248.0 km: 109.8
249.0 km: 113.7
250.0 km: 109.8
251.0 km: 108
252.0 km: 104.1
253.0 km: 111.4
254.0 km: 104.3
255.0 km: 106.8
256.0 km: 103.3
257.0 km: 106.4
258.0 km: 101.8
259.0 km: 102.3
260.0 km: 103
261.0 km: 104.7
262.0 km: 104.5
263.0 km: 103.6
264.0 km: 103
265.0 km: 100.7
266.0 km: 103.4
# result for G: 85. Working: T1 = 87.29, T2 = 2.4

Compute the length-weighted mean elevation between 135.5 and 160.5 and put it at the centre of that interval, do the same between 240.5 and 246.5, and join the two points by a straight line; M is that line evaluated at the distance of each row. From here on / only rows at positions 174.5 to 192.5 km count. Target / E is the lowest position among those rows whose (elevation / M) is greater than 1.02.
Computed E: 175.0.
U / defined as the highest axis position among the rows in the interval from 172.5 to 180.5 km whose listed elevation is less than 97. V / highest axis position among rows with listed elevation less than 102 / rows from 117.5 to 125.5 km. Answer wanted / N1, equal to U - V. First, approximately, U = 174.0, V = 125.0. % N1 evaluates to 49 km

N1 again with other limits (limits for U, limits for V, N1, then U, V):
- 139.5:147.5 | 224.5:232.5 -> -84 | 147.0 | 231.0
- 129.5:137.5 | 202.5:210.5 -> -74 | 136.0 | 210.0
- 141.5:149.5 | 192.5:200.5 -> -53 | 147.0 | 200.0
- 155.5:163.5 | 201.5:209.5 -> -46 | 163.0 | 209.0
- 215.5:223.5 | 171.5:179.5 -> 44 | 218.0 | 174.0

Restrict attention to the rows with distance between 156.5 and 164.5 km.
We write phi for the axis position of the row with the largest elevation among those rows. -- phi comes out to 157.0 km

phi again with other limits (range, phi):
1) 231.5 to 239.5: 238.0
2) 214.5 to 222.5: 221.0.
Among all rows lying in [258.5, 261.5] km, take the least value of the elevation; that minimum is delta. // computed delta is 102.3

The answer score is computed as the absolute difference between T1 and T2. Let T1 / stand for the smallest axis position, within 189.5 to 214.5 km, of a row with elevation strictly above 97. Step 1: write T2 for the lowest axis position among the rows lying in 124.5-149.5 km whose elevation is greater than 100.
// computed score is 63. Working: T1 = 190.0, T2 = 127.0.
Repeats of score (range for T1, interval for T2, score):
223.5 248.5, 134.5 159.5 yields 81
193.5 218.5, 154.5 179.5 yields 19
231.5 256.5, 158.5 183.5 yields 57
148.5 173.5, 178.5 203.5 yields 30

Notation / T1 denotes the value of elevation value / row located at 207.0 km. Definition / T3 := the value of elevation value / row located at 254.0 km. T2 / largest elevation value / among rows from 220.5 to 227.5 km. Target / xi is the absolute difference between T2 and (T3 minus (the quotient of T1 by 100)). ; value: 2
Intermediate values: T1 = 98.85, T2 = 101.2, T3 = 104.3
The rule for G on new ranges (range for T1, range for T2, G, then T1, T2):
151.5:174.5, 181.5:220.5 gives 59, 60.91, 1.7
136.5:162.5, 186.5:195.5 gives 65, 65.5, 0.9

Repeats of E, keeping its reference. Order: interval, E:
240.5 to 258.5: 241.0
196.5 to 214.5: 204.0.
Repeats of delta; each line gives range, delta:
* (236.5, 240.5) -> 99.53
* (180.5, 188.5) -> 109.3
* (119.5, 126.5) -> 95.16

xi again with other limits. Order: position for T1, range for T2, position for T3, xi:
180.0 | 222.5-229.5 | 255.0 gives 2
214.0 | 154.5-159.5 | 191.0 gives 8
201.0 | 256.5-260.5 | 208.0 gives 9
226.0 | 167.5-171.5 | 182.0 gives 20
